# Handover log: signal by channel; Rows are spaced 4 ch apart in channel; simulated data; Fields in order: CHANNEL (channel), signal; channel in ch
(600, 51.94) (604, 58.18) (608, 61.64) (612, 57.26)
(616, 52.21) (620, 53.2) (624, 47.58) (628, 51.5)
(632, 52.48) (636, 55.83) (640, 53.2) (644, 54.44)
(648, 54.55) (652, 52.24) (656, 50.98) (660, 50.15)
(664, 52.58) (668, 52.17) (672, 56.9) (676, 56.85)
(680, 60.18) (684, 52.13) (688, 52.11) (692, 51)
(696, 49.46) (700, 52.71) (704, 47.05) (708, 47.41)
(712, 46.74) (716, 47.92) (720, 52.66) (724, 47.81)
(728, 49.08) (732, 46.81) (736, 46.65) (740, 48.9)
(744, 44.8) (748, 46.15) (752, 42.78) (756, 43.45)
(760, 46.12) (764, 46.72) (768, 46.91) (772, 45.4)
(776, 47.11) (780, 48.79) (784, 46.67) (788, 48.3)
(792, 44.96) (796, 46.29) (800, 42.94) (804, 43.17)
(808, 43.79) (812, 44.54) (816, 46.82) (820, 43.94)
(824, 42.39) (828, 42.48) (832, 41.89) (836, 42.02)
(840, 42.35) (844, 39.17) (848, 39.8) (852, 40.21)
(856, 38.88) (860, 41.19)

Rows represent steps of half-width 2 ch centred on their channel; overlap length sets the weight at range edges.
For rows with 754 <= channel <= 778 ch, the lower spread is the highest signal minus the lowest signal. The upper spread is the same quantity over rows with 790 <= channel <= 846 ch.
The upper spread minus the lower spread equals 4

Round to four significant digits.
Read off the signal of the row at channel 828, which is 42.48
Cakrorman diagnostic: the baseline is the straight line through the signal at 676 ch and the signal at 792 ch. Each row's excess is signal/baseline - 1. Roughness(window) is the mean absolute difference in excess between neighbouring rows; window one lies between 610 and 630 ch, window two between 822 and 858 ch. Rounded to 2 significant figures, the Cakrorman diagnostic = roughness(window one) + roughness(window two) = 0.086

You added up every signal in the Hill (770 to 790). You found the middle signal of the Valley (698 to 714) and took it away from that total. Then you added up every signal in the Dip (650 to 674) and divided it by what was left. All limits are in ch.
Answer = 1.7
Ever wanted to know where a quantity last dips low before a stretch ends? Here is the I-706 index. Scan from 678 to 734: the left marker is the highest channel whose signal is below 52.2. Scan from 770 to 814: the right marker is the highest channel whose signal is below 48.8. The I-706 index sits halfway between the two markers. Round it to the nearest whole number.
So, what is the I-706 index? 772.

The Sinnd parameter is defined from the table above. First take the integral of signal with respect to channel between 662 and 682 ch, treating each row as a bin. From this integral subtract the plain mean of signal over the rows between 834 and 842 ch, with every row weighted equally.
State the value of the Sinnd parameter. 1073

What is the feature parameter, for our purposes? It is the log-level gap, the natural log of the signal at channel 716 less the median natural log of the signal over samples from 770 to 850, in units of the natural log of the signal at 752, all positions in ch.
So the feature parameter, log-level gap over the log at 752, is 0.024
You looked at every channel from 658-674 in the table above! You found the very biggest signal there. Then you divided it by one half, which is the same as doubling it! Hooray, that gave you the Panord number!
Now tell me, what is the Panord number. 114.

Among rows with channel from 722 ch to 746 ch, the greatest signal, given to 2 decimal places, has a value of 49.08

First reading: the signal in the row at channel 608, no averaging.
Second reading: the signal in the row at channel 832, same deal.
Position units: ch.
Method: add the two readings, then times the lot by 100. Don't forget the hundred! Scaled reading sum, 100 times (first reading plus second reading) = 10353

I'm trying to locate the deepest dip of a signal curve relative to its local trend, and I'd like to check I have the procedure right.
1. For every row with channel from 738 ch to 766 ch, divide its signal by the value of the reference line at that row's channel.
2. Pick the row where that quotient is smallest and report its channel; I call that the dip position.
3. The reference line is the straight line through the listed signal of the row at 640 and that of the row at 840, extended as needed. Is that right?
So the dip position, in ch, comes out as 752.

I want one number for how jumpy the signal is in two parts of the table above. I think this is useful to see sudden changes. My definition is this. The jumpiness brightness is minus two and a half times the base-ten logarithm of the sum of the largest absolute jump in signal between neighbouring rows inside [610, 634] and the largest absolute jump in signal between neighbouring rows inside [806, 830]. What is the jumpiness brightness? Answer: -2.32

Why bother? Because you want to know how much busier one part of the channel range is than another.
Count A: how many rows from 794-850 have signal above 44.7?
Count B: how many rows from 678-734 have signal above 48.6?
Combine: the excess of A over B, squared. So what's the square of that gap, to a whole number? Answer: 36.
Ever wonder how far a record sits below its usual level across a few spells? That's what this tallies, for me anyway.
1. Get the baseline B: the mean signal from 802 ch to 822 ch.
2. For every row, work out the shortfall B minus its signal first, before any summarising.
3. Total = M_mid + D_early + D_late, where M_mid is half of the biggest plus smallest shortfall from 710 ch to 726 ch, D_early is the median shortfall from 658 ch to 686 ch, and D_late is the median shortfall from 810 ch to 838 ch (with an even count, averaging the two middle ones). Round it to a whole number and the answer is -11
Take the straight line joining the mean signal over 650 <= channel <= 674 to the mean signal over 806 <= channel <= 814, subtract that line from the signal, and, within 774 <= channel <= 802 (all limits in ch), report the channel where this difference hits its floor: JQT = 800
